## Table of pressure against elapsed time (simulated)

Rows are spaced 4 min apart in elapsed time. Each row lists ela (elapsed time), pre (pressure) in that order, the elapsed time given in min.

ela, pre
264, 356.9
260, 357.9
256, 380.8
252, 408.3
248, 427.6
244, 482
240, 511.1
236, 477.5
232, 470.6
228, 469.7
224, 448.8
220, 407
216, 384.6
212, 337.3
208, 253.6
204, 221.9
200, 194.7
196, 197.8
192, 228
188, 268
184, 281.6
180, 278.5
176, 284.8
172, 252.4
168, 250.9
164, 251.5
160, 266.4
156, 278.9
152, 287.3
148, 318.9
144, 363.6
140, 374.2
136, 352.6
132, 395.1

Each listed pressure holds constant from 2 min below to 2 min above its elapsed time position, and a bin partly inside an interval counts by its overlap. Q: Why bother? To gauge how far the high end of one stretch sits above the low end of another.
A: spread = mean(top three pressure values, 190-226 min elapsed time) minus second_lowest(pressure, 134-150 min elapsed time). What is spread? 61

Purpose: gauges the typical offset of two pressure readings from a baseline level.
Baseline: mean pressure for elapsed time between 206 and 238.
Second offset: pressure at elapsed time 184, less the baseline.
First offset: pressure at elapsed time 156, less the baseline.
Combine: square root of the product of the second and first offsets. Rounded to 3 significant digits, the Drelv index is 126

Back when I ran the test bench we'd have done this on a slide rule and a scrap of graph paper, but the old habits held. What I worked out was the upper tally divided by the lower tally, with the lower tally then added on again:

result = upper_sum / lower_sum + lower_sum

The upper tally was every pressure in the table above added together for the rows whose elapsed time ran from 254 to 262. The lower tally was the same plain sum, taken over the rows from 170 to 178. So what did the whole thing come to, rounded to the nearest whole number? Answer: 539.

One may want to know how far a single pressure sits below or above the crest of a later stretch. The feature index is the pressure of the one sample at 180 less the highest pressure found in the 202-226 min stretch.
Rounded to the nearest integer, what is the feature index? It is -170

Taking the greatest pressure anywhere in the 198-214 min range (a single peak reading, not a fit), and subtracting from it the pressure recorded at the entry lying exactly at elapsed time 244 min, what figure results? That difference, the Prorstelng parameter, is -145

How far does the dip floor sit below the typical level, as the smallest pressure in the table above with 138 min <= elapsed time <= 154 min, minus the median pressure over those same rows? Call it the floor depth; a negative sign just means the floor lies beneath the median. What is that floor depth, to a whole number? -54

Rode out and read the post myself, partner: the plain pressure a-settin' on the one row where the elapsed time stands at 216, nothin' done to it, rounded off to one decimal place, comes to 384.6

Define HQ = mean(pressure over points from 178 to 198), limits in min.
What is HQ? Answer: 251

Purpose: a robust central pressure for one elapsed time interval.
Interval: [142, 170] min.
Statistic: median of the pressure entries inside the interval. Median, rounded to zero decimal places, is 279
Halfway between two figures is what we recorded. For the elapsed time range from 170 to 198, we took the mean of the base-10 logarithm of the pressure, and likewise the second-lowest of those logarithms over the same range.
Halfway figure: 2.38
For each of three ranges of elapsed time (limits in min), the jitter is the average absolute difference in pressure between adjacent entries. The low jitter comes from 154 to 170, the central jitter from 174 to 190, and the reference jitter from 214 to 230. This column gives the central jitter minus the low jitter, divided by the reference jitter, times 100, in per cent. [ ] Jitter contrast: -6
